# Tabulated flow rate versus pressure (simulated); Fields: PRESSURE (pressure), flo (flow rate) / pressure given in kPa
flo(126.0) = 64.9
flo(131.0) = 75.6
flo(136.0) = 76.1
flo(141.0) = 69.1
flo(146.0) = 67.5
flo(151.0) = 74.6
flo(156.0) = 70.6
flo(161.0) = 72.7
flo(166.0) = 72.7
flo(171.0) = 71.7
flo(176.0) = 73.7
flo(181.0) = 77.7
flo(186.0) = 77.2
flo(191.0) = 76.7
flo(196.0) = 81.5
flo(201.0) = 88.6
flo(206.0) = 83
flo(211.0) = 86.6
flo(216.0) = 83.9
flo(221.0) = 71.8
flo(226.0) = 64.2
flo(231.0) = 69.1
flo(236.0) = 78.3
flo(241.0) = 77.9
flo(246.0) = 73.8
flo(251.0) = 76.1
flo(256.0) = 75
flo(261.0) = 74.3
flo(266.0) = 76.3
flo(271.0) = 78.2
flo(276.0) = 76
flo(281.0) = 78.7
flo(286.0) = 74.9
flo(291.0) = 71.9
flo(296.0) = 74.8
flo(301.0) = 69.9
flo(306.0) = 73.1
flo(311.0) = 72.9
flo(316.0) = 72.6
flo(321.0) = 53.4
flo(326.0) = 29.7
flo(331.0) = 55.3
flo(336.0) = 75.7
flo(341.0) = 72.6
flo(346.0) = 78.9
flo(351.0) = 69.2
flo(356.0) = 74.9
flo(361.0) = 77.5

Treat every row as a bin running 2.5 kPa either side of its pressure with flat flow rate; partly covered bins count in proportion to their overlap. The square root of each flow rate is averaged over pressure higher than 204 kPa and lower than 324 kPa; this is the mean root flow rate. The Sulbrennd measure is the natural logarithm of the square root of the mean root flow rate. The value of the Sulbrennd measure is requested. 1.08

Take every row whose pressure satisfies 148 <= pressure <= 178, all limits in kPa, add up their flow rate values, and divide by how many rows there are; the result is 73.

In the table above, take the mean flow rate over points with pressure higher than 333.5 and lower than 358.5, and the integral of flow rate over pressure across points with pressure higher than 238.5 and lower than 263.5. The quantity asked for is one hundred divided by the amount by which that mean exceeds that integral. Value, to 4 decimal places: -0.0552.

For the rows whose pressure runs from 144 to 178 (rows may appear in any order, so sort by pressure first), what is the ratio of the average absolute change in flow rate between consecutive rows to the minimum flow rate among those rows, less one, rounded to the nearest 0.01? -0.96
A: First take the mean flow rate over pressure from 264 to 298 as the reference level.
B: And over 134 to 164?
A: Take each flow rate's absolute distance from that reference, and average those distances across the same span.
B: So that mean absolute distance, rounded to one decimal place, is 4.2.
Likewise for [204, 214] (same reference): 9.0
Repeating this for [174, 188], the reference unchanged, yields 1.8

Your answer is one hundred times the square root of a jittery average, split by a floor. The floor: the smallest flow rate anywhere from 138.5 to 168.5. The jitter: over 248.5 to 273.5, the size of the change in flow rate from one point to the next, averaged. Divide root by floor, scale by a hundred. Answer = 1.8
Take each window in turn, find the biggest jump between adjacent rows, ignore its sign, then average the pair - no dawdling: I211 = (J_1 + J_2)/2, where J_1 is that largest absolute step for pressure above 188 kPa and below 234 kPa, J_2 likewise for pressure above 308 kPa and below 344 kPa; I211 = 19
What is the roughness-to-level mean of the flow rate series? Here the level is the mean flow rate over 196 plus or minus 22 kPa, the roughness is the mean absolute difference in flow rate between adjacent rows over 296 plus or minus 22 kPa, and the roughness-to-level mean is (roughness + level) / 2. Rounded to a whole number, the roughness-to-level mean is 42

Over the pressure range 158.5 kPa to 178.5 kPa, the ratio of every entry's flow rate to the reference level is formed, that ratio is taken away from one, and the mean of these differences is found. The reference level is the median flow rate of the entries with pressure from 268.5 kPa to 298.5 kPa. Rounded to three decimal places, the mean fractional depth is 0.036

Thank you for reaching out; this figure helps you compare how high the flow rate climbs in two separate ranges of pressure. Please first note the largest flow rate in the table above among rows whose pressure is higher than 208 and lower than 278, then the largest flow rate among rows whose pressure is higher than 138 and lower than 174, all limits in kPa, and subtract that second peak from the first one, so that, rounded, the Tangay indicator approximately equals 12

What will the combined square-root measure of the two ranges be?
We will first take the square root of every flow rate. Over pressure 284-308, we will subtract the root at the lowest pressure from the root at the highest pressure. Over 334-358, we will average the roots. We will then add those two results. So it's 8.51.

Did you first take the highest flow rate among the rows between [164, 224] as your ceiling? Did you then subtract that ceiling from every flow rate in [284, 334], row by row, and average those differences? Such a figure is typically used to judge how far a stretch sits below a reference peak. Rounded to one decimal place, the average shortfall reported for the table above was -23.7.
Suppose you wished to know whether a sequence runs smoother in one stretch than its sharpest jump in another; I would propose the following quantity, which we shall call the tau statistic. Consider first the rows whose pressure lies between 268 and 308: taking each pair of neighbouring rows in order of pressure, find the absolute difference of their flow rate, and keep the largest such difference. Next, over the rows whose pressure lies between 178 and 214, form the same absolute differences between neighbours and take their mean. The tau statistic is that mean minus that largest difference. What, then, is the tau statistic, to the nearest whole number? -1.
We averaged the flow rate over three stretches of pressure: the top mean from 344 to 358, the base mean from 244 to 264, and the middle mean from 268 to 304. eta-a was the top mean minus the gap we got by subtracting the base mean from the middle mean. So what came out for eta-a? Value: 74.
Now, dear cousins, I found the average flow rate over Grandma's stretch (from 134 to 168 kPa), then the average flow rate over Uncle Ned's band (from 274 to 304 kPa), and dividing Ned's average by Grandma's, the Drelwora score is 1.03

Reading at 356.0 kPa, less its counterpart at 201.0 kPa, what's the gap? -14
